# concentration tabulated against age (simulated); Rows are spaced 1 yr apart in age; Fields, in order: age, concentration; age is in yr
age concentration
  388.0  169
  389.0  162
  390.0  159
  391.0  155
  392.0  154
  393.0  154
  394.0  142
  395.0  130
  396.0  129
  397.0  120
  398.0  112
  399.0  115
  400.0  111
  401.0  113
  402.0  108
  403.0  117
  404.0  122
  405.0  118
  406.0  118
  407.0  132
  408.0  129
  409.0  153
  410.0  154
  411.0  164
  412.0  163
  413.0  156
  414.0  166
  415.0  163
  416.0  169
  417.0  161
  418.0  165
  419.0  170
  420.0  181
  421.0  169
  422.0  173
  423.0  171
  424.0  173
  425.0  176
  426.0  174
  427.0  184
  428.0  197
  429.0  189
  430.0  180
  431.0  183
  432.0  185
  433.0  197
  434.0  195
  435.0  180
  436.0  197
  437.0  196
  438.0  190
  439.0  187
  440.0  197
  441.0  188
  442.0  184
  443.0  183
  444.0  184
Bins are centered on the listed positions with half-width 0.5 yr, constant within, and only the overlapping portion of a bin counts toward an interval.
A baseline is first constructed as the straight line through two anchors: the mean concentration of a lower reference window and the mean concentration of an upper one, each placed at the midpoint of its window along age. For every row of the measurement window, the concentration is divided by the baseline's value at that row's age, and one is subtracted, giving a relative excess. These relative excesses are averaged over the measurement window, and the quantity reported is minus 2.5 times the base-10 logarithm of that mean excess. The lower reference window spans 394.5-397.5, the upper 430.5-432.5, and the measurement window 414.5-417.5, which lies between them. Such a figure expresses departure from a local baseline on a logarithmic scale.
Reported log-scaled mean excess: 3.65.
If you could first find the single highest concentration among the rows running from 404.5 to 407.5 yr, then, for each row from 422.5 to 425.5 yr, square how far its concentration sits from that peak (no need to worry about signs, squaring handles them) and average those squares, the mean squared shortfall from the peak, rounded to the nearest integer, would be 1713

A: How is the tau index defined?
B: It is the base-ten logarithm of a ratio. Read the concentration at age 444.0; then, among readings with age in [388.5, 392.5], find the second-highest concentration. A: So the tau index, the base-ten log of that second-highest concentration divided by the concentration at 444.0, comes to -0.06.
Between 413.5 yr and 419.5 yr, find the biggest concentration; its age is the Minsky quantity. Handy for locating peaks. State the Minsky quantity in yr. 419.0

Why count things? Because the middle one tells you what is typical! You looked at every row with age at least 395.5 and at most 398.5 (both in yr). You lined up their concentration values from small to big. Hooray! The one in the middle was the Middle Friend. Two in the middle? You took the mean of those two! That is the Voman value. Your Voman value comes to 120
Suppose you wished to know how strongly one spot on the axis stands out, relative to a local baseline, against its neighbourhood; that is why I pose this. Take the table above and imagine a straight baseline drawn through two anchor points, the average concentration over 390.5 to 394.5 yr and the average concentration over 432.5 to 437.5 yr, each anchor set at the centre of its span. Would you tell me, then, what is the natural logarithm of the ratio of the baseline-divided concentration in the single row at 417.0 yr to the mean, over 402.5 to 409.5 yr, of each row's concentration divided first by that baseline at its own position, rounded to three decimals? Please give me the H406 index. 0.174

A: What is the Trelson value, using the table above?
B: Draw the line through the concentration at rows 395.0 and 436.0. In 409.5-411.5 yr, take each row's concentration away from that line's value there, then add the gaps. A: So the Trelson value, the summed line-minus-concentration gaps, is -7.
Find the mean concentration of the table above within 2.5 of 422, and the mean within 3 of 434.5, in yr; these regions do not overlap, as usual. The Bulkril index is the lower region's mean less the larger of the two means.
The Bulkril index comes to -18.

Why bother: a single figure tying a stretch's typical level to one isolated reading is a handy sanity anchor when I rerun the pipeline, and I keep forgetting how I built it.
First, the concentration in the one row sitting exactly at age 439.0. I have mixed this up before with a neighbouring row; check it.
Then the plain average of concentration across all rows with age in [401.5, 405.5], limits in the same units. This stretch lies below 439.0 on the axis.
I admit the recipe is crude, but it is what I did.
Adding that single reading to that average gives 303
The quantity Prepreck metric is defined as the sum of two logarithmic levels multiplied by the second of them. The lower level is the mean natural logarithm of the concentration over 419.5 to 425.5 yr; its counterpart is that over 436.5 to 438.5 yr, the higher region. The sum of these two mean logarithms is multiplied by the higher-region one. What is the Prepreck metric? 54.8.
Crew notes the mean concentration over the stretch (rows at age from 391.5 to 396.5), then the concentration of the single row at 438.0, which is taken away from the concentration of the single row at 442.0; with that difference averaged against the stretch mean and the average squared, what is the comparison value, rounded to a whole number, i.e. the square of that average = 4610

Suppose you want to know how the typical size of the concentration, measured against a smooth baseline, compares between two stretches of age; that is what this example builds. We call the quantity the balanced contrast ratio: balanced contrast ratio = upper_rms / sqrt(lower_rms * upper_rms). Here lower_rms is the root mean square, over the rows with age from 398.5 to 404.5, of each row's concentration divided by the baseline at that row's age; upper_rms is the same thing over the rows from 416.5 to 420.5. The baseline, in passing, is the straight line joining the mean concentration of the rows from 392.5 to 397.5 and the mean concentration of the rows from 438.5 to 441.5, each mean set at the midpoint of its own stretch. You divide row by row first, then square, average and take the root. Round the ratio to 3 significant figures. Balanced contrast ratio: 1.14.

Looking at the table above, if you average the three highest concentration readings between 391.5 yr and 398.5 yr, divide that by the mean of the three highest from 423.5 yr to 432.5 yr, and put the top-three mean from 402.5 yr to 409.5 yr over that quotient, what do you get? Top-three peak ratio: 175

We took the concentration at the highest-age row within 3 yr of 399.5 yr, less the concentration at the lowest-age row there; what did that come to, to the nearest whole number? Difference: -12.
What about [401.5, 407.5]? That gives 24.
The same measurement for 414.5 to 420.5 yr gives 18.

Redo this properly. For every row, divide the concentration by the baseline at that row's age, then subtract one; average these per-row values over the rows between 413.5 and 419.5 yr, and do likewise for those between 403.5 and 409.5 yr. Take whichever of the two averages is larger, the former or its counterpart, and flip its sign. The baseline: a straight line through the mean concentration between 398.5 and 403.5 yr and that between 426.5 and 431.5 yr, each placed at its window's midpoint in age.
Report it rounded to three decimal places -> -0.079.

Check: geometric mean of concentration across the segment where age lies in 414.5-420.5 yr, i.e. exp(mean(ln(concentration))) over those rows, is 168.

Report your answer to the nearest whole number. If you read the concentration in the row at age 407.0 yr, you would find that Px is 132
